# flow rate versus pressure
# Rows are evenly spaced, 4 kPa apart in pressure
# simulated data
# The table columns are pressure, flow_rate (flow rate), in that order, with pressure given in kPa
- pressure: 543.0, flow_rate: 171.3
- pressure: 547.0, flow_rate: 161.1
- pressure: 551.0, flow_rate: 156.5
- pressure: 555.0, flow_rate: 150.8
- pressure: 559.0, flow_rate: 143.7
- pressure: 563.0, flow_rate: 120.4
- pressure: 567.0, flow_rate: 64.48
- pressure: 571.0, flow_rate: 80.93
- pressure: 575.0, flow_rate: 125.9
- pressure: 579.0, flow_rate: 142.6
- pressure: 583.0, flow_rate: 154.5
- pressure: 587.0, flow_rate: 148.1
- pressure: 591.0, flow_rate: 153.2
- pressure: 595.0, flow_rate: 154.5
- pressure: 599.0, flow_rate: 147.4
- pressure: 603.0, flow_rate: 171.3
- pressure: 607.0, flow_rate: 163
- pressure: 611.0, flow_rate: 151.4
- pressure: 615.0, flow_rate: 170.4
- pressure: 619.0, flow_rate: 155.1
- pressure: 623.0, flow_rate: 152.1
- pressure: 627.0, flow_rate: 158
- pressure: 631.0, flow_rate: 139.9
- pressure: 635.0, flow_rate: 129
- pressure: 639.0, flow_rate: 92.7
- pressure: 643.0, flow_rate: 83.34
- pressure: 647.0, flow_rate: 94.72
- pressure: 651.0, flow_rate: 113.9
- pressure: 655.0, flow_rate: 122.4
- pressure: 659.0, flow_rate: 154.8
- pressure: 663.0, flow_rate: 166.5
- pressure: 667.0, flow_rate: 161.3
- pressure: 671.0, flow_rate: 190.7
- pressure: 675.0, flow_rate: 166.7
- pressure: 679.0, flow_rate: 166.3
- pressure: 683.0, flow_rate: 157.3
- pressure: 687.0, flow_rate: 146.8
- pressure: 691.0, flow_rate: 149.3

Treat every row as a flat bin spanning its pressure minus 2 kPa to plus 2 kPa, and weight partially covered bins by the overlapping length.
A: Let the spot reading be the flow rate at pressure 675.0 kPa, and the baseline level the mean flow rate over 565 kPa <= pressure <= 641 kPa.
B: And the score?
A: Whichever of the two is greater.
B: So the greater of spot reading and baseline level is 167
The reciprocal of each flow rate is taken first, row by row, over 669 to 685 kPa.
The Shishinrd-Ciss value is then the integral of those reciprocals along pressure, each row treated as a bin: 0.09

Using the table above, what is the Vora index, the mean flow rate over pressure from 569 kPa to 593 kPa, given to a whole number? 134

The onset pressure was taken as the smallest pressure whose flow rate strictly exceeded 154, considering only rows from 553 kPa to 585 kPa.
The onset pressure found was 583.0 kPa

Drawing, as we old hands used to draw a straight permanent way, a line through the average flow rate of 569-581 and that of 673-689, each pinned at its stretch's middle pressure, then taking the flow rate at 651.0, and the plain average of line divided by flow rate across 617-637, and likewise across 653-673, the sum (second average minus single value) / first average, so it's -120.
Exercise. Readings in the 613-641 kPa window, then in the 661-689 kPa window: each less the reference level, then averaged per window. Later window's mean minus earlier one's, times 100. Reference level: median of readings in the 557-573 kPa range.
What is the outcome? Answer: 2263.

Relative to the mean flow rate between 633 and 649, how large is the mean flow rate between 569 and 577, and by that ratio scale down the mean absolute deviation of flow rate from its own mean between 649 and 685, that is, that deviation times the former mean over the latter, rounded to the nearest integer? 16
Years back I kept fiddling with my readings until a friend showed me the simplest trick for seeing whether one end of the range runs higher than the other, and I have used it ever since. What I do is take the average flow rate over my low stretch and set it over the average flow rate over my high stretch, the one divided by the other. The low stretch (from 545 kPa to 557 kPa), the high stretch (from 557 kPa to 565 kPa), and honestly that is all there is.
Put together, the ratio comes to 1.2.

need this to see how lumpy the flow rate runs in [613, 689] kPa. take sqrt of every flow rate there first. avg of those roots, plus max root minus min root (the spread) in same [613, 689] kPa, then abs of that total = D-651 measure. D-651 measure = 16.6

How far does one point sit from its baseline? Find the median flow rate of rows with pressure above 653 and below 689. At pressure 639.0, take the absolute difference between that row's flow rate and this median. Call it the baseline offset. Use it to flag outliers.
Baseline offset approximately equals 69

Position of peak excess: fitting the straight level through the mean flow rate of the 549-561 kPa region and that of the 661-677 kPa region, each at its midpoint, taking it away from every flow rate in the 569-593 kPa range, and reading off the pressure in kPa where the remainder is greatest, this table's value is 583.0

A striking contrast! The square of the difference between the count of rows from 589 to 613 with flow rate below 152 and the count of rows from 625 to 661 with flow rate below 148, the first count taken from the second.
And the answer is 25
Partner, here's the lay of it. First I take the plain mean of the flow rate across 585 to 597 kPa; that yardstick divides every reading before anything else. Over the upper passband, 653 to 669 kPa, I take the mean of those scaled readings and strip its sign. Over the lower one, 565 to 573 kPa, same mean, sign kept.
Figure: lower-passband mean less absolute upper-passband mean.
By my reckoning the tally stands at -0.52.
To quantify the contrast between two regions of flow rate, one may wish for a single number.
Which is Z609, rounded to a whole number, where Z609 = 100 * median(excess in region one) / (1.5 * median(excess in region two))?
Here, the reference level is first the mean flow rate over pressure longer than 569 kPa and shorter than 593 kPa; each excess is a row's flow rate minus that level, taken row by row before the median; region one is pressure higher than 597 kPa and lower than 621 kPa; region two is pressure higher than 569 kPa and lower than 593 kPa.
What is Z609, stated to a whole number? 149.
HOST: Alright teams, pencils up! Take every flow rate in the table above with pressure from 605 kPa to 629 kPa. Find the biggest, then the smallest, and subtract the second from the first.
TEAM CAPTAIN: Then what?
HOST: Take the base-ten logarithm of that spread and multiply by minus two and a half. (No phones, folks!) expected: -3.2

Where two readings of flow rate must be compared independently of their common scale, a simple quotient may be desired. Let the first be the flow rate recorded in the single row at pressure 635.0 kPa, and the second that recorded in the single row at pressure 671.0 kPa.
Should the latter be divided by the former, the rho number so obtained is 1.5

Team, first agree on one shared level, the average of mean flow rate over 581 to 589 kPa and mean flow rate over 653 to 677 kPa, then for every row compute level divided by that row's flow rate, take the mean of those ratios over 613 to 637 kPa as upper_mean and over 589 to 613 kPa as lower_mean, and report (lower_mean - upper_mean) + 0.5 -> 0.5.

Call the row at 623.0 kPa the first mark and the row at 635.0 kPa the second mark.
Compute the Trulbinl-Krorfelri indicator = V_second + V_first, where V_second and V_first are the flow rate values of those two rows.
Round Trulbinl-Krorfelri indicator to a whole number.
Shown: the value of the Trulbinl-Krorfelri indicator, 281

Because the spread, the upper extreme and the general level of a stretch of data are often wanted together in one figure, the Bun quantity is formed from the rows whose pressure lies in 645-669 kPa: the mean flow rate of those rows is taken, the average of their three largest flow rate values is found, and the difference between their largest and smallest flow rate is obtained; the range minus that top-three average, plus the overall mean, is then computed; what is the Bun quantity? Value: 47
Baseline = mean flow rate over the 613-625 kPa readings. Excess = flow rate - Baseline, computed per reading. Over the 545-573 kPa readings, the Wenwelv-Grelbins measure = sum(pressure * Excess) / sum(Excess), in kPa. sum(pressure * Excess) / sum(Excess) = 566.7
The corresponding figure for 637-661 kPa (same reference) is 646.0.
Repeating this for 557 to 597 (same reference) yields 570.5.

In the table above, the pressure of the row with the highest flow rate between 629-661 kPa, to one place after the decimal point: 659.0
